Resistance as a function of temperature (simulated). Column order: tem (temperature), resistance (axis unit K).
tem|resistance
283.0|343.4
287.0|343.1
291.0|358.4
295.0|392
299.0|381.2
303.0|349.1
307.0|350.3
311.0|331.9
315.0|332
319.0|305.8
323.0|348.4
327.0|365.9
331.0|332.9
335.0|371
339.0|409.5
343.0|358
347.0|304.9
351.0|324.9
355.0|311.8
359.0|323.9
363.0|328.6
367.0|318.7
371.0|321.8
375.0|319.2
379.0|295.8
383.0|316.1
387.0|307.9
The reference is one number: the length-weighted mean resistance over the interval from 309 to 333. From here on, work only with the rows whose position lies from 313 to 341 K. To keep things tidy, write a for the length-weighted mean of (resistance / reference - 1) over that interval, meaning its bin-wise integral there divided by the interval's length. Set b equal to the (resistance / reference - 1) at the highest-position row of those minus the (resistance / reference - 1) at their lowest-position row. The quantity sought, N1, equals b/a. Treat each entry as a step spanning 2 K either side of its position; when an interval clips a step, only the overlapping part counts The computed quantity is 4.8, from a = 0.05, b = 0.23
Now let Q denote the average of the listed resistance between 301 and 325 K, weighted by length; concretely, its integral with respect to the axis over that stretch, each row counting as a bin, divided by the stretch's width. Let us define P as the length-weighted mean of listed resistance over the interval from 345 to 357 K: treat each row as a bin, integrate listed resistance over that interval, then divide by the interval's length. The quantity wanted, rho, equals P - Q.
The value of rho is -22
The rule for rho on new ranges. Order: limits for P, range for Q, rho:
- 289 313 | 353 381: 43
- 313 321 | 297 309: -41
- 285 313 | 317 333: 20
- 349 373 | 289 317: -35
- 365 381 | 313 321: -5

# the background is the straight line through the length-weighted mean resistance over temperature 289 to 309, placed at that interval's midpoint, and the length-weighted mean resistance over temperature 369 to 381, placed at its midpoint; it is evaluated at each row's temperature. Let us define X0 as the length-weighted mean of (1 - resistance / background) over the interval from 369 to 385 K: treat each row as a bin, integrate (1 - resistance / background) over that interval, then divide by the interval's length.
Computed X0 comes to -0.01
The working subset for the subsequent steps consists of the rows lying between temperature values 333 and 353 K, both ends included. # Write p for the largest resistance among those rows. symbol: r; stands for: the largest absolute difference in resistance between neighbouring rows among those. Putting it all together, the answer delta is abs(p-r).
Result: 356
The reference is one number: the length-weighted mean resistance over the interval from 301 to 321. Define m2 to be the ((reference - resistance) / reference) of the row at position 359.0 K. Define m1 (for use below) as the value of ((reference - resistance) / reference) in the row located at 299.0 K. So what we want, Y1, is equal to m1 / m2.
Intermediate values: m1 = -0.14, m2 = 0.030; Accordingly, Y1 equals -5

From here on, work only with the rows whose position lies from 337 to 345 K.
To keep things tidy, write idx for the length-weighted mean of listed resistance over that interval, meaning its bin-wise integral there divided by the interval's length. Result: 384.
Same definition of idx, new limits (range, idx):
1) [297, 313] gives 353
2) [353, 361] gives 318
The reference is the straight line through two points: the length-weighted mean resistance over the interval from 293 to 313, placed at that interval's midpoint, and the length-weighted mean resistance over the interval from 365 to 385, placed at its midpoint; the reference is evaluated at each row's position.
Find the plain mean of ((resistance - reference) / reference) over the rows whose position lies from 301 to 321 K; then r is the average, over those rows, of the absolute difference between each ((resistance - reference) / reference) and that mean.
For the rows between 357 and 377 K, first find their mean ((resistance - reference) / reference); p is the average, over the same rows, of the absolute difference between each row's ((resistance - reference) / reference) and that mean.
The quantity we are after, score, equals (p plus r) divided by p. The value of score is 4.0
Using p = 0.009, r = 0.028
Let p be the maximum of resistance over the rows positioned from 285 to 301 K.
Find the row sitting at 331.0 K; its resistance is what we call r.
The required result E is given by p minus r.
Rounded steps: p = 392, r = 332.9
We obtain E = 59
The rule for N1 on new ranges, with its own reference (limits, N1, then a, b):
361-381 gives 1.7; -0.06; -0.10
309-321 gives 2.0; -0.04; -0.08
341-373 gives 3.0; -0.04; -0.11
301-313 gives -2.3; 0.02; -0.05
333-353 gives -2.6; 0.05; -0.14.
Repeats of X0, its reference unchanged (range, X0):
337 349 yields -0.07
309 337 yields 0.02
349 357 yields 0.03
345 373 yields 0.01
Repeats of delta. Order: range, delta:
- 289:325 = 349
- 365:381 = 298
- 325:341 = 371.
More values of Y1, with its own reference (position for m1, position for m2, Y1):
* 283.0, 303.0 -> 1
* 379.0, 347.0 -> 1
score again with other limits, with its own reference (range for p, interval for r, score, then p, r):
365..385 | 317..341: 5.0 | 0.021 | 0.086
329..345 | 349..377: 1.3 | 0.066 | 0.017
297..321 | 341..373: 1.8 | 0.041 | 0.032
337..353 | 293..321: 1.5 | 0.095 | 0.051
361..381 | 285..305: 3.4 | 0.021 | 0.051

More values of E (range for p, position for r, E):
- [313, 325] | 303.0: -1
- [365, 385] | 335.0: -49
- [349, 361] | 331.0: -8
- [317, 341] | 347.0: 105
